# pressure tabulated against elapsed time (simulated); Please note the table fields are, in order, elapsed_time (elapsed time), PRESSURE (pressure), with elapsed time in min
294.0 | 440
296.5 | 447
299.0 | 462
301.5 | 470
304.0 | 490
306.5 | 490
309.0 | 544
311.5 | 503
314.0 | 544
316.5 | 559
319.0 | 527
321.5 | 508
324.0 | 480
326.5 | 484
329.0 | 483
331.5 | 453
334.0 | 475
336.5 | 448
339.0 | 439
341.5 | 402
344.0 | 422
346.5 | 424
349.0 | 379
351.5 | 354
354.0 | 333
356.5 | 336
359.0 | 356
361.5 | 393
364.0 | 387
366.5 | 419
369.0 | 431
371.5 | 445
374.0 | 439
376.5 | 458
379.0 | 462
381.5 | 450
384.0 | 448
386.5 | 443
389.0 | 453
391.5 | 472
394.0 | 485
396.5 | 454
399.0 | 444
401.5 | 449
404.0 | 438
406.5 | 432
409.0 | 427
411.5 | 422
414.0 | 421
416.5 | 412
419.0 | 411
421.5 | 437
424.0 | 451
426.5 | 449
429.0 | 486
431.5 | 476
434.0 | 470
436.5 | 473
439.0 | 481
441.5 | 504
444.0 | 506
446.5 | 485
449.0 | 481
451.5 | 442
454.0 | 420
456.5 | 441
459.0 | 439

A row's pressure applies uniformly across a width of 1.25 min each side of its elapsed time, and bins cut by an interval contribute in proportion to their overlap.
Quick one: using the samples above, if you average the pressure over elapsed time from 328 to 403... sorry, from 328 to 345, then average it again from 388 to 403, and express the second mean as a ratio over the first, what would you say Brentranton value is 1.03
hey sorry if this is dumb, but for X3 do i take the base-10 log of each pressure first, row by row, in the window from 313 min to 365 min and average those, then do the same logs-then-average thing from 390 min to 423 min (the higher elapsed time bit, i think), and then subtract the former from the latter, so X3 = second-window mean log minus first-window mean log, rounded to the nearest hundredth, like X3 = 0.01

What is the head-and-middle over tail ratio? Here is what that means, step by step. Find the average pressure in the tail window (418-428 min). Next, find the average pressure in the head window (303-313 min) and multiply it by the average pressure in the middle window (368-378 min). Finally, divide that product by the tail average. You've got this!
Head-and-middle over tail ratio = 514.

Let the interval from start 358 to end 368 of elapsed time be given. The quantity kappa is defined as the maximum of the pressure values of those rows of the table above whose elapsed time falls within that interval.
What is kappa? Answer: 419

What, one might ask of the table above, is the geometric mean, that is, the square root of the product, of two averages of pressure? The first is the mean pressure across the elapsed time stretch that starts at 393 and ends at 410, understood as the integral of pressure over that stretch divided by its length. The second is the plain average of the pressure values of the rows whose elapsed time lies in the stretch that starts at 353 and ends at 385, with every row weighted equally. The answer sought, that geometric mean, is 429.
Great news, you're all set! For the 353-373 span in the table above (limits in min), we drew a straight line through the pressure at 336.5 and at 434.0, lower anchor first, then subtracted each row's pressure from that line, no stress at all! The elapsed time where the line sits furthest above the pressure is 354.0 min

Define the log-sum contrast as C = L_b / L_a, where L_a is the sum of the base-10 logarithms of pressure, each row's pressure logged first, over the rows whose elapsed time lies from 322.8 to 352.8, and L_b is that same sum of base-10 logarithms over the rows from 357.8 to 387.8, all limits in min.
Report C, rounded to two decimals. 1.00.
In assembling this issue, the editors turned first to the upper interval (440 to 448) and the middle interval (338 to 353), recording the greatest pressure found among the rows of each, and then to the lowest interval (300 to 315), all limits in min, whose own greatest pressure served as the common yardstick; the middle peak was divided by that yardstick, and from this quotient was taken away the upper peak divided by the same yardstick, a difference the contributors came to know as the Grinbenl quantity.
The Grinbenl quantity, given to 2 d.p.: -0.12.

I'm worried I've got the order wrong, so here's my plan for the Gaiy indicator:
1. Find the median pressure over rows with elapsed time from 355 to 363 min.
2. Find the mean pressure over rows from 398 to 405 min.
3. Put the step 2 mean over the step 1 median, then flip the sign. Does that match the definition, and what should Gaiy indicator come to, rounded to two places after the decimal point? -1.25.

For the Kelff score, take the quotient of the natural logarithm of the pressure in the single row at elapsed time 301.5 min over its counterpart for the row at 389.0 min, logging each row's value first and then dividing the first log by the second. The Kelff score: 1.01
